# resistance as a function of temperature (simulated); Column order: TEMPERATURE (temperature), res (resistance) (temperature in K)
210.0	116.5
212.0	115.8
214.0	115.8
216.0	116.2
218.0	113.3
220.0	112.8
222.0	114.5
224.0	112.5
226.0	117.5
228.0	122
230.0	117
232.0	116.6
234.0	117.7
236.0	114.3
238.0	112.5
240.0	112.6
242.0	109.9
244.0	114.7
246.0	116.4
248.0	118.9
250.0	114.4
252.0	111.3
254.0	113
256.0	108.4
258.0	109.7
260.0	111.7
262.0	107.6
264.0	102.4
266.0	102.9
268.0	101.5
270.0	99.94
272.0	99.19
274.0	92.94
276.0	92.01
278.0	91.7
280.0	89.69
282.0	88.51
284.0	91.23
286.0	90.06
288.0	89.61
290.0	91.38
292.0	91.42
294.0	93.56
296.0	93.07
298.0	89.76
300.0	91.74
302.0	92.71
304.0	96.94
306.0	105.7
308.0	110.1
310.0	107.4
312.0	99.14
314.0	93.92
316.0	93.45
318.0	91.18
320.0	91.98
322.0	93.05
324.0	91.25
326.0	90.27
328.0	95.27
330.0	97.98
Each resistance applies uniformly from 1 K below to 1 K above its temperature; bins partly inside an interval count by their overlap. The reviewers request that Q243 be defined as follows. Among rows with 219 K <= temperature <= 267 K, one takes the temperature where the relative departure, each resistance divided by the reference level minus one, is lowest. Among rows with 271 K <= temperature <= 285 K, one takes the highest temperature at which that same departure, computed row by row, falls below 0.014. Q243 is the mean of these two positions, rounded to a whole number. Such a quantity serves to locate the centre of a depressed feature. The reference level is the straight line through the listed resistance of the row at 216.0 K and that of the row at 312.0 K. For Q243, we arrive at 274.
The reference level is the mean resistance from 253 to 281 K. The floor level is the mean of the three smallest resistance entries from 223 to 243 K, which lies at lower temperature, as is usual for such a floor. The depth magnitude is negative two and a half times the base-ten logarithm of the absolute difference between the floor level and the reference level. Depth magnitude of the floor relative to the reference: -2.5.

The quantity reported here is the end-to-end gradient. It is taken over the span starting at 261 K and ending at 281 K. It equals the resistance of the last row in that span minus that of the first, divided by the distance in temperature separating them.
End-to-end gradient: -1.0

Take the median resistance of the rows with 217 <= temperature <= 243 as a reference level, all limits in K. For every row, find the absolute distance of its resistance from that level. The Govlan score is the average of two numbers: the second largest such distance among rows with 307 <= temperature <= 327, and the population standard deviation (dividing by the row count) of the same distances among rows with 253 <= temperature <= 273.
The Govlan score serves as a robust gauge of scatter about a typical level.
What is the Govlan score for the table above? 13.9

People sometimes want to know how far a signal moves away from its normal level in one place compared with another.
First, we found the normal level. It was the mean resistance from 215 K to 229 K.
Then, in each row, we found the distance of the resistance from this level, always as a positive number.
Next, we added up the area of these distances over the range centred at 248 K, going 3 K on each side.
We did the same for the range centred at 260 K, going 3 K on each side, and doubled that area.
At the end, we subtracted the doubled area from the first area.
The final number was -60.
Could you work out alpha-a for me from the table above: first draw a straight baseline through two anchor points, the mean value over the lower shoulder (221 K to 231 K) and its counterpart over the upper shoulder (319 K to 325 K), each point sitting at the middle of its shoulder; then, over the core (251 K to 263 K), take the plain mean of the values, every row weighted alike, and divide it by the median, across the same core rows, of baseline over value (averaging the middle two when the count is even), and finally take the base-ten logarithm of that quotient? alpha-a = 2.05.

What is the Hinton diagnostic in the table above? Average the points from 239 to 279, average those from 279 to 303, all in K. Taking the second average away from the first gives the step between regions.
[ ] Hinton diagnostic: 15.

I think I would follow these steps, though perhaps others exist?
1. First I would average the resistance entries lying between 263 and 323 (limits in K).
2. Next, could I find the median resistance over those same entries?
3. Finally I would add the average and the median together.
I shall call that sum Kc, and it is 188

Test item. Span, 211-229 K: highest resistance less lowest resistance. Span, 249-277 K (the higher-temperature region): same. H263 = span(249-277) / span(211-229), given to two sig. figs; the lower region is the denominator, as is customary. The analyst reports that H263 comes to 2.4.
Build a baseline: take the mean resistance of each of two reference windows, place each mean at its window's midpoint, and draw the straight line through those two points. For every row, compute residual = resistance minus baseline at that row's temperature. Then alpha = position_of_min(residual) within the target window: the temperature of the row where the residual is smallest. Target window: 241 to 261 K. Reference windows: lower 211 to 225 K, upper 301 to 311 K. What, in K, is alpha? 242.0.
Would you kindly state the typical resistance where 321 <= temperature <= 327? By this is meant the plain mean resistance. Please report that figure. 92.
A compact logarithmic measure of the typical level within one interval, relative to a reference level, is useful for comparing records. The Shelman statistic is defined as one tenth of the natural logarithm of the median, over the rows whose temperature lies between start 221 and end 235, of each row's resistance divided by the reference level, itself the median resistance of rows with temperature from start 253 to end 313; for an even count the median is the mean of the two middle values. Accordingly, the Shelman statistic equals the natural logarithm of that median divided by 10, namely 0.021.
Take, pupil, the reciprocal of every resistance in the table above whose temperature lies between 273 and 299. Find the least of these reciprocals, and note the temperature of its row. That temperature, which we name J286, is 294.0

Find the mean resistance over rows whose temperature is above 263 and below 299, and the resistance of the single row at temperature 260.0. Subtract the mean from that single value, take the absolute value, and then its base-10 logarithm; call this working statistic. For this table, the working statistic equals 1.25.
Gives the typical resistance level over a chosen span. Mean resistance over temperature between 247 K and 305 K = 99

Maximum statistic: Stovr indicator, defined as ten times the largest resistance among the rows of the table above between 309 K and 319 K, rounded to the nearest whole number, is 1074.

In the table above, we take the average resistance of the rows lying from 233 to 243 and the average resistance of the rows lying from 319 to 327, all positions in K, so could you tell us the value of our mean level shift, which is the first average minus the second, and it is 22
